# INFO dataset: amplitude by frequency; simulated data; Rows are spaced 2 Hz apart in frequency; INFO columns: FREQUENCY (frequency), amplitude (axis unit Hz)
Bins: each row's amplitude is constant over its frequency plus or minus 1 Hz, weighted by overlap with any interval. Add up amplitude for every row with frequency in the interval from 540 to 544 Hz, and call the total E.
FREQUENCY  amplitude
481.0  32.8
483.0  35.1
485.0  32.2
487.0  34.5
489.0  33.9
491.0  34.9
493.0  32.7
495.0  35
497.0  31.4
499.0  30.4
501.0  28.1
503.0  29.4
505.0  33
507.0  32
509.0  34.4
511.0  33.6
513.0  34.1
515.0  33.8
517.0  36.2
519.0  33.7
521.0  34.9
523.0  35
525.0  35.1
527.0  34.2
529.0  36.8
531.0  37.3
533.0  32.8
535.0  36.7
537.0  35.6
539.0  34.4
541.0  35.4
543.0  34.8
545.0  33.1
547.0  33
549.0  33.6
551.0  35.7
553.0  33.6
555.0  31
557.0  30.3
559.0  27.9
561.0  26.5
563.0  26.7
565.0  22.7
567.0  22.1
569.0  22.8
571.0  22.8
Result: 70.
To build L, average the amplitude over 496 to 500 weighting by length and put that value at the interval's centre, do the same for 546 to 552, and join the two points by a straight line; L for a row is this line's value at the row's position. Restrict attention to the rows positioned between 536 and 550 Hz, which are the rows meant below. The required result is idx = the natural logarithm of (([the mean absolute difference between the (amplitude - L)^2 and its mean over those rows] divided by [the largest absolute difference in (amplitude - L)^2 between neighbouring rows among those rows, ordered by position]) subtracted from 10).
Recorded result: 2.27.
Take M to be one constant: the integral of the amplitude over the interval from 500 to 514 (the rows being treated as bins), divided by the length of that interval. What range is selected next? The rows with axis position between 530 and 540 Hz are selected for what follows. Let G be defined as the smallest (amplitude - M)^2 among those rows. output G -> 0.5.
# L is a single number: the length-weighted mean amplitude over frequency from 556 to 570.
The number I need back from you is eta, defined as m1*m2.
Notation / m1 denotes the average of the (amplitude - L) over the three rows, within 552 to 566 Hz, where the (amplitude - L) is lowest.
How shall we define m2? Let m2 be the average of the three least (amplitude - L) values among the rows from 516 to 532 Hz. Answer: -2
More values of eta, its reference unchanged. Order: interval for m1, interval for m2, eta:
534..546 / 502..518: 50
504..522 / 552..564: 11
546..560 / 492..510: 16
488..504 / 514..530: 31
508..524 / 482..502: 36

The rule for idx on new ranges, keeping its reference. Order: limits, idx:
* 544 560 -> 2.26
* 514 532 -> 2.26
